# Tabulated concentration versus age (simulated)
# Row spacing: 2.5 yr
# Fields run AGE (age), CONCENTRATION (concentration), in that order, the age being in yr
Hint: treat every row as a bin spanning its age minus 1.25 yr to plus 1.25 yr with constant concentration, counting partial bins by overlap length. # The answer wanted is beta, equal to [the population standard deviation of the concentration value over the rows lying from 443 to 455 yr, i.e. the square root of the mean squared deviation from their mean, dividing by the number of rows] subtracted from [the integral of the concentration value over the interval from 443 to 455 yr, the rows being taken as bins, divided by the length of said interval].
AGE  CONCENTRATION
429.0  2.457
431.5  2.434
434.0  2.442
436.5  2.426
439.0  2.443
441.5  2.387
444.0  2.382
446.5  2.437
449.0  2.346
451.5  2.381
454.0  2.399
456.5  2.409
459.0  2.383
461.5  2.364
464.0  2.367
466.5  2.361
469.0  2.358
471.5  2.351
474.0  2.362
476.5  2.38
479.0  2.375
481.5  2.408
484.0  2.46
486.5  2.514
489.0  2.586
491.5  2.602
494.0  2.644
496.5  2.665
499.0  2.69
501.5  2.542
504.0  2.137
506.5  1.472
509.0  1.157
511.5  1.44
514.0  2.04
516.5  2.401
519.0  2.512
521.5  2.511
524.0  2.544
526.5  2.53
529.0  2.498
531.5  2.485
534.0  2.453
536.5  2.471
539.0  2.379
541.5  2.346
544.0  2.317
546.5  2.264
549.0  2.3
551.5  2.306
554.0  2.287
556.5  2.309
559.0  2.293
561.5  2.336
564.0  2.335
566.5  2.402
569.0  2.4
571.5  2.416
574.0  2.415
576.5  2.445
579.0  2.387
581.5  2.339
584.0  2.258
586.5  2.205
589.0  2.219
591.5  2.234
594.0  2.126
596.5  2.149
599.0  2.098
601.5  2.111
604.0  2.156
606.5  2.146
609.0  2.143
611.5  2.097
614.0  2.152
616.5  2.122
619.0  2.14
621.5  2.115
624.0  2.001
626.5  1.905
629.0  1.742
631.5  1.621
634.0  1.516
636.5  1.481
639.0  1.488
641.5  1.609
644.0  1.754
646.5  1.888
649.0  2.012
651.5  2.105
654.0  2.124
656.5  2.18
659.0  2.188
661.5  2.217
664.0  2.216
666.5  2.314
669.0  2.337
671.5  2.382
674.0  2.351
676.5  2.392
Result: 2.36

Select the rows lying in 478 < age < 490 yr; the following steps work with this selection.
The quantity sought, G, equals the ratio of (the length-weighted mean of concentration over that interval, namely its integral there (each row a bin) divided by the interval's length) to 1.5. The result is 1.65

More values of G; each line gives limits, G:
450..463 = 1.59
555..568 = 1.56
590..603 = 1.43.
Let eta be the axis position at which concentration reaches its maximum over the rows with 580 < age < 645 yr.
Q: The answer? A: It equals 581.5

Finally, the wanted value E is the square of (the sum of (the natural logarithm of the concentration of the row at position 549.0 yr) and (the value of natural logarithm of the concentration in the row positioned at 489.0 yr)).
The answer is 3.18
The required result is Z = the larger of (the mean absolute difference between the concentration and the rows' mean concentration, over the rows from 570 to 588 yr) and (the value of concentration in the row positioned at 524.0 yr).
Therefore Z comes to 2.54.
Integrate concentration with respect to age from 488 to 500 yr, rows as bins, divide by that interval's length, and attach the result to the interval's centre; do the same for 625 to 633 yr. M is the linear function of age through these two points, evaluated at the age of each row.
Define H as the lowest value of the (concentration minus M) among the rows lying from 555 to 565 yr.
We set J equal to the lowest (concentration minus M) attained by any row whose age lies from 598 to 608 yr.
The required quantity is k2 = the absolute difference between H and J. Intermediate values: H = 0.1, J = 0.15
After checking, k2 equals 0.1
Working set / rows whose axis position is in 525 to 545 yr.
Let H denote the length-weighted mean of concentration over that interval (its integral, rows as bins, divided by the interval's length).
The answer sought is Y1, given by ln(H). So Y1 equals 0.89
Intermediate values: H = 2.44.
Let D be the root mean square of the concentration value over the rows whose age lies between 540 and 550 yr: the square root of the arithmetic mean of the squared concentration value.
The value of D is 2.31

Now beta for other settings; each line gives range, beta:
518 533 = 2.49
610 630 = 1.90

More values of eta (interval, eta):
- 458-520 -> 499.0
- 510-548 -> 524.0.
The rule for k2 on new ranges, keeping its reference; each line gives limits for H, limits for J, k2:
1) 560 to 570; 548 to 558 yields 0.1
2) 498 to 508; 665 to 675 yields 1.9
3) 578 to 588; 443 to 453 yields 0.8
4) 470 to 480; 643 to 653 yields 0.5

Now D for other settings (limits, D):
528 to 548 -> 2.40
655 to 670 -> 2.24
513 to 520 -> 2.33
